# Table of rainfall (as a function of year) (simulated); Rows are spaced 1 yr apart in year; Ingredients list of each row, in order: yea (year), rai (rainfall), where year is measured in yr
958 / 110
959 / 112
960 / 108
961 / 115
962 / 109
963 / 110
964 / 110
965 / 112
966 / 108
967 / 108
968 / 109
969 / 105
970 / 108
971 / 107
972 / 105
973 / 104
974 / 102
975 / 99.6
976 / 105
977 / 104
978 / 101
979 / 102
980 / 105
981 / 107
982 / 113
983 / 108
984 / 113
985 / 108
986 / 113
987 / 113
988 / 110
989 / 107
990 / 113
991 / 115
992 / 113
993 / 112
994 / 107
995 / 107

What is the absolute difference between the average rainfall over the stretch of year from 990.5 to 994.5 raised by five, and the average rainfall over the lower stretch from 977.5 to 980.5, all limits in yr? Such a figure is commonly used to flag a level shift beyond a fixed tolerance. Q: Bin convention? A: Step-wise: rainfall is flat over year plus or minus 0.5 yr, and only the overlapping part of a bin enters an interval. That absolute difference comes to 14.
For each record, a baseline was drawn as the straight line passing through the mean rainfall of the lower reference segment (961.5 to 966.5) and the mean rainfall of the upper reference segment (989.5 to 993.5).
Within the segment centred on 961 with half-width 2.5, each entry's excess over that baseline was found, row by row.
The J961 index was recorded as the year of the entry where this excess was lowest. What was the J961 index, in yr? 960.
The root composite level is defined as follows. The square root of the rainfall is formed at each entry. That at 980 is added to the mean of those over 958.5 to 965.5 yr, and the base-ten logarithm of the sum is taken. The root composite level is 1.32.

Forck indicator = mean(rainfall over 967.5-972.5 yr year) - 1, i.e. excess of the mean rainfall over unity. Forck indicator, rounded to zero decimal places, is 106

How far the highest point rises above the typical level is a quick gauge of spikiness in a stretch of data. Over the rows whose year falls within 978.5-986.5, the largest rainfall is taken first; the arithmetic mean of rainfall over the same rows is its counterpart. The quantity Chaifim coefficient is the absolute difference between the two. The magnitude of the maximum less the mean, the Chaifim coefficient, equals 4.4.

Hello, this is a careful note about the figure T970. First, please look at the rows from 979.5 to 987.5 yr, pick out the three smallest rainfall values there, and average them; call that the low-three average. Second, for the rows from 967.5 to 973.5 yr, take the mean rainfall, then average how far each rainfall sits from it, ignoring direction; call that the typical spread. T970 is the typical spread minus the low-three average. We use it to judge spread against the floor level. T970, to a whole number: -105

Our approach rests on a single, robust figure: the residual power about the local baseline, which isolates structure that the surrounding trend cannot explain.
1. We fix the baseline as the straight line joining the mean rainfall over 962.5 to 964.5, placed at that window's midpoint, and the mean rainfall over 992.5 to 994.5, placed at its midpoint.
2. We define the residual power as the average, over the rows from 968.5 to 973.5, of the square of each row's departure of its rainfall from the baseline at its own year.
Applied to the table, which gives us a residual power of 19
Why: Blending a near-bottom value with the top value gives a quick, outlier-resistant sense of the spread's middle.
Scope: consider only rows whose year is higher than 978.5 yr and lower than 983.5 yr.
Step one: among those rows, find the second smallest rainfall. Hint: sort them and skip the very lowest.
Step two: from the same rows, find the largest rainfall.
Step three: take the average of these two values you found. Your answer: 109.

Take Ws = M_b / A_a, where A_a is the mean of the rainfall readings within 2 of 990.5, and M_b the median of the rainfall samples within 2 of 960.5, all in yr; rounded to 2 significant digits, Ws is 0.99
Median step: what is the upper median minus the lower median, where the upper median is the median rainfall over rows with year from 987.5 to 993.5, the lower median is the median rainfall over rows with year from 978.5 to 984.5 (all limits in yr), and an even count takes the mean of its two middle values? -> 5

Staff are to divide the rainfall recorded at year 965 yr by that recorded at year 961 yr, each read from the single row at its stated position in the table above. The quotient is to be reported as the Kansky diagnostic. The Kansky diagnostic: 0.97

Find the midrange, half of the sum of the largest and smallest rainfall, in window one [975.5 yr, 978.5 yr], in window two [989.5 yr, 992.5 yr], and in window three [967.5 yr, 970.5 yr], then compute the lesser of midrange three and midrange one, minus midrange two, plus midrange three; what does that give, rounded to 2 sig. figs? 96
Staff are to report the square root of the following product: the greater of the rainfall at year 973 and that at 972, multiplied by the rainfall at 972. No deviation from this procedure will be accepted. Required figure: 105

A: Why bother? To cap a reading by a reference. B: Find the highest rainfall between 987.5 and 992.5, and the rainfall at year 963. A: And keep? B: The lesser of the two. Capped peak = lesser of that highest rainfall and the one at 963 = 110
